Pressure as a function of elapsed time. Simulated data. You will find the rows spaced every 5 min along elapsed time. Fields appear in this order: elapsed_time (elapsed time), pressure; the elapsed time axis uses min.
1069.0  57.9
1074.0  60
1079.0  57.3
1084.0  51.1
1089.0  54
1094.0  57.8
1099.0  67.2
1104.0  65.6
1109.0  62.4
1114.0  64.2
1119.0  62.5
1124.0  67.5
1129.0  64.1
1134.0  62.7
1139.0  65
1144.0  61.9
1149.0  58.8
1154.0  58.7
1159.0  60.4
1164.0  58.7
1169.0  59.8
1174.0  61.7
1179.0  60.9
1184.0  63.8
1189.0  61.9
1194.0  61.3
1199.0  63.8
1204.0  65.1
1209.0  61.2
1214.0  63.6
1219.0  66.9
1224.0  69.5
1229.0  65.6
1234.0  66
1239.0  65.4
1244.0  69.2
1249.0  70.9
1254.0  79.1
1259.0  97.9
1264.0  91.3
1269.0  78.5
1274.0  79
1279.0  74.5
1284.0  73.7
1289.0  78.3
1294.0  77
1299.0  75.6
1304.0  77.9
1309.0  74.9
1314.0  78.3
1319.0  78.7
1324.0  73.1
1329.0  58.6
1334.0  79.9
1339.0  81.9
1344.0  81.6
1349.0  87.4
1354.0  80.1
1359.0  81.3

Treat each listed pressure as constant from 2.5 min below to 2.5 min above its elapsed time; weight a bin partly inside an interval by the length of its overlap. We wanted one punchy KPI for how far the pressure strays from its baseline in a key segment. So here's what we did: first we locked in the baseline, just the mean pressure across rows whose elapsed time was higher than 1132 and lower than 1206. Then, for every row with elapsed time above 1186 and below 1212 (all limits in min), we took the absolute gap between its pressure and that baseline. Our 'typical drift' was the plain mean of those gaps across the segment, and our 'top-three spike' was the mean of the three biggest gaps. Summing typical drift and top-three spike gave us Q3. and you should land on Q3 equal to 3.4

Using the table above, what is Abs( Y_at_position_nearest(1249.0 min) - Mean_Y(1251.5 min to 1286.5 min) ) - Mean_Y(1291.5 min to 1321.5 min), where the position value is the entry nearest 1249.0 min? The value -66.0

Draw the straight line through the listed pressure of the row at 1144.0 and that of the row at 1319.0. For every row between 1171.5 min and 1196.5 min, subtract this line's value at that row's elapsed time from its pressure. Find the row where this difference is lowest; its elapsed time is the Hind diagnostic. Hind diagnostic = 1194.0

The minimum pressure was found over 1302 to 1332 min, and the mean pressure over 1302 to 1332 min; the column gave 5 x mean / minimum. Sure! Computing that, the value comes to 6.28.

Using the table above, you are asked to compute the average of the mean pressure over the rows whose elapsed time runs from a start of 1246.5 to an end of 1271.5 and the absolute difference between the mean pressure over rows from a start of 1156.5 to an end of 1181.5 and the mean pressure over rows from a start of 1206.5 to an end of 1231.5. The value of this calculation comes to 44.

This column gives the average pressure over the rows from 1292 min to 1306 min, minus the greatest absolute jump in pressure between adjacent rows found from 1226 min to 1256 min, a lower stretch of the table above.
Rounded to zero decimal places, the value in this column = 69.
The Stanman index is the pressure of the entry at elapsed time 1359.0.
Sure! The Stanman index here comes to 81.3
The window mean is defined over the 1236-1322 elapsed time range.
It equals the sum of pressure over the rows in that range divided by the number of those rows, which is 78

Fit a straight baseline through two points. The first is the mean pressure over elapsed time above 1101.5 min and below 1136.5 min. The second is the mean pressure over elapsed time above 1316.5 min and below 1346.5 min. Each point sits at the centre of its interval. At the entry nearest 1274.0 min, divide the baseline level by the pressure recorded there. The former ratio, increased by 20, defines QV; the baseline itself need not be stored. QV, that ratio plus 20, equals 20.92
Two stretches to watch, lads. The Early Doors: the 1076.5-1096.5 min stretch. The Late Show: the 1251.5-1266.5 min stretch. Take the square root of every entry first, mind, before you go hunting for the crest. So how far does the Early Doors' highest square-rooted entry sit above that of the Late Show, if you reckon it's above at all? -2.3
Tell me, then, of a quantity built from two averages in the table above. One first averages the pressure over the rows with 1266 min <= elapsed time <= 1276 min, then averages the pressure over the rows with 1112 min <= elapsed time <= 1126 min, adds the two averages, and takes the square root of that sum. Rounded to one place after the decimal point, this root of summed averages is 12.0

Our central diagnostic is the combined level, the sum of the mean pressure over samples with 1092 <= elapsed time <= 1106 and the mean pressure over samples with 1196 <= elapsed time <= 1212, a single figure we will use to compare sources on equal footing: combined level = 127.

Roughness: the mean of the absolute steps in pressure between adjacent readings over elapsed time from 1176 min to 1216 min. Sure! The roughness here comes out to 2.2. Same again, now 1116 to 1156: 2.6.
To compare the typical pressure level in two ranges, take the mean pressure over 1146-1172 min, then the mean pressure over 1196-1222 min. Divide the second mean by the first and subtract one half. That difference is 0.58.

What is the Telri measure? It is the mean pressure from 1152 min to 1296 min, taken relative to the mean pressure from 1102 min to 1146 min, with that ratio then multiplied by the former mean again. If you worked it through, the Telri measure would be 74.6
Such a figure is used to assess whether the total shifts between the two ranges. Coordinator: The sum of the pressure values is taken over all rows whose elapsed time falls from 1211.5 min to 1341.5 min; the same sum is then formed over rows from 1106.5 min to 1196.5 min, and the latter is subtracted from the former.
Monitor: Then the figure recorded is 829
